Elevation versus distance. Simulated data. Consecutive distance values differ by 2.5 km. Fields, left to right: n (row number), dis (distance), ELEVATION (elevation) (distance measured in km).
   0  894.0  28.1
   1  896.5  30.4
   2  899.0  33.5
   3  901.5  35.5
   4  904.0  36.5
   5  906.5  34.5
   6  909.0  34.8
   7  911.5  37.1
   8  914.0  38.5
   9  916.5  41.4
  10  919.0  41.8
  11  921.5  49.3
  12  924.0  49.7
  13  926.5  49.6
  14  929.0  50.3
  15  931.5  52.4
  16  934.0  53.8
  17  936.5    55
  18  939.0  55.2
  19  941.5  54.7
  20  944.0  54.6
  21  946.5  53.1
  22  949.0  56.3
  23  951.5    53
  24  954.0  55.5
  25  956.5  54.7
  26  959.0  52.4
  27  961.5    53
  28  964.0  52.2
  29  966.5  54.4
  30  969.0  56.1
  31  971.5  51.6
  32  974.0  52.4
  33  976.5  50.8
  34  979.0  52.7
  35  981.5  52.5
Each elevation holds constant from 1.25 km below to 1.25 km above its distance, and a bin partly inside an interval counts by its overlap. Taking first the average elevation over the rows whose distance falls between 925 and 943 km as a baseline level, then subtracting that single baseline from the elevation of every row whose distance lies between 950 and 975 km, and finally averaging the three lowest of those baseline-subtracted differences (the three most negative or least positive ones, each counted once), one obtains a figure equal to -1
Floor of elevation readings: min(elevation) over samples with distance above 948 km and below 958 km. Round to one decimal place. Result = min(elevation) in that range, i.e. 53.0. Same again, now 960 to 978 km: 50.8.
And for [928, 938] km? 50.3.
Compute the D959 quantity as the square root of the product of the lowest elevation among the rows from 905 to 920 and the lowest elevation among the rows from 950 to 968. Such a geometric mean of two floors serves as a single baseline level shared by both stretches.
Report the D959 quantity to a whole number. 42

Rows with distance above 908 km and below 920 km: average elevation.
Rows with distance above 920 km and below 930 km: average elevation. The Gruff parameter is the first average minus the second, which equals -11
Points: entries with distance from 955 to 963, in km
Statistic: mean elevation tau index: 53.4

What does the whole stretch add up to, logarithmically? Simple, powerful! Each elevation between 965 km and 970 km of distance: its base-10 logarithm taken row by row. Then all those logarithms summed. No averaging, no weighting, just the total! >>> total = 3.48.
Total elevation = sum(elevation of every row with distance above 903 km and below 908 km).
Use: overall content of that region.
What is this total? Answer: 71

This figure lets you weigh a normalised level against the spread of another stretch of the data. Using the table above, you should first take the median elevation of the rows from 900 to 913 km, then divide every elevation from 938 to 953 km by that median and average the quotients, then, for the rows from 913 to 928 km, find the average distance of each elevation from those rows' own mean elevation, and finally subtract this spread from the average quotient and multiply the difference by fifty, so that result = -147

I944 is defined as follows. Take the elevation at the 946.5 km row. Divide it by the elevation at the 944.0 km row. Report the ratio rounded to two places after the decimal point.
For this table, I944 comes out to 0.97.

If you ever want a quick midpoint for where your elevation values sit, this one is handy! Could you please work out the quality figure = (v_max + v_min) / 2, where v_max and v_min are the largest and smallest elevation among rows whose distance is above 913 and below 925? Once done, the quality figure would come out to 44.1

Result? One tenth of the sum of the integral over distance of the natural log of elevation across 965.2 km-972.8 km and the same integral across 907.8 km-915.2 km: 5.70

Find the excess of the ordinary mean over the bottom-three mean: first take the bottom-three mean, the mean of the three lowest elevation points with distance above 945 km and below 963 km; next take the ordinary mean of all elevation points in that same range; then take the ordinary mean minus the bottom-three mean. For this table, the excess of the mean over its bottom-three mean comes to 1.2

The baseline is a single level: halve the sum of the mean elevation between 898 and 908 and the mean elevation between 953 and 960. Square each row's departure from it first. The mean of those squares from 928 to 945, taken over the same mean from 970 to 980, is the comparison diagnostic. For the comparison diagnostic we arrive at 1.6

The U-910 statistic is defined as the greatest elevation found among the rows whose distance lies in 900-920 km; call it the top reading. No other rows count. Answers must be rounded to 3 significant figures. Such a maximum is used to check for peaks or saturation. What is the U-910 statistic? 41.8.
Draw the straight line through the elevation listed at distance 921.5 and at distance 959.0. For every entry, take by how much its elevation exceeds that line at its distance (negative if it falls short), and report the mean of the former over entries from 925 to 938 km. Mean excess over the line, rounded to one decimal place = 2.1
